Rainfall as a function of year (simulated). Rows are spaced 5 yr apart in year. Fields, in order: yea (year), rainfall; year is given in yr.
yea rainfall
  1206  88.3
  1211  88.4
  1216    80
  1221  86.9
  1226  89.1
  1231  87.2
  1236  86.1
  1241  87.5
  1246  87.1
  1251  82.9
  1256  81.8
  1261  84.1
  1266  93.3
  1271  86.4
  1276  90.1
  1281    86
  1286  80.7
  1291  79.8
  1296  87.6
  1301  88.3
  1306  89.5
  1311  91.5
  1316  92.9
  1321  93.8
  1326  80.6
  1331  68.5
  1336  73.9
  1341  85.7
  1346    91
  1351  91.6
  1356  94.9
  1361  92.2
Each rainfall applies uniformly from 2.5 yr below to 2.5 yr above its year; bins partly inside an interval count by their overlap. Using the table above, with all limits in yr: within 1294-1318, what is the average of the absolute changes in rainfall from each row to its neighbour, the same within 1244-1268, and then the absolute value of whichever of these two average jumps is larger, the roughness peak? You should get 4.2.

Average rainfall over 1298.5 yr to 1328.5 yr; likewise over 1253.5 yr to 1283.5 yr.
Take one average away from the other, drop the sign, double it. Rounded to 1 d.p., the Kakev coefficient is 5.0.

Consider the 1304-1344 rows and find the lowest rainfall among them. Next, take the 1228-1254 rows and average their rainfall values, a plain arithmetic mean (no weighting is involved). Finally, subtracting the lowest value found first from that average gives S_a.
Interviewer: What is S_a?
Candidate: 18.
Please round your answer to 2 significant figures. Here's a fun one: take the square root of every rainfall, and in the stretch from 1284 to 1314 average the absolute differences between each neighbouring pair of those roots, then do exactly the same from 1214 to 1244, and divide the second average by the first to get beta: 1.1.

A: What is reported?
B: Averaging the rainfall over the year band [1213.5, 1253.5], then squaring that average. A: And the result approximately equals 7370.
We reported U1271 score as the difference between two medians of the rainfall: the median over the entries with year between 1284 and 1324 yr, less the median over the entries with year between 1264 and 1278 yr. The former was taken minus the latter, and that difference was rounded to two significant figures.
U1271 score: -1.2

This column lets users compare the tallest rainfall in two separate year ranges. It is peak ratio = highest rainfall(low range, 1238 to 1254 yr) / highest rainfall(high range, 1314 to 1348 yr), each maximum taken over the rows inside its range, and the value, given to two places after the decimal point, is 0.93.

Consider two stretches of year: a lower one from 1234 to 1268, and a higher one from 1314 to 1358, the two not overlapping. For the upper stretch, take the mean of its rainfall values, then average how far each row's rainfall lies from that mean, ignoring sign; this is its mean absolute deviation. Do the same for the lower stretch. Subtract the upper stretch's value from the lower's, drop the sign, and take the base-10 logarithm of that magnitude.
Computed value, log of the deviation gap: 0.70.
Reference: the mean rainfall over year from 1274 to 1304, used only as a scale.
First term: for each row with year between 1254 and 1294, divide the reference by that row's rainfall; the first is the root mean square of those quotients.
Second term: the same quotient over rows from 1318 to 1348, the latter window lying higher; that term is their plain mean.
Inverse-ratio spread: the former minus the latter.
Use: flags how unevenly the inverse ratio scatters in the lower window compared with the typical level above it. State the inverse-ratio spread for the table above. -0.046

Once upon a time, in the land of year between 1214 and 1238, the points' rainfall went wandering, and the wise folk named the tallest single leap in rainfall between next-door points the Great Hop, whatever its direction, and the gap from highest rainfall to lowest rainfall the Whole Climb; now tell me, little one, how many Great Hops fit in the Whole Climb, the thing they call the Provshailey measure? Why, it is 1.3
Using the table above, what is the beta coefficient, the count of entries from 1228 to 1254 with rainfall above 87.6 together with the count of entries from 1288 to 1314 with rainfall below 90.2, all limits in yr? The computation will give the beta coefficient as 4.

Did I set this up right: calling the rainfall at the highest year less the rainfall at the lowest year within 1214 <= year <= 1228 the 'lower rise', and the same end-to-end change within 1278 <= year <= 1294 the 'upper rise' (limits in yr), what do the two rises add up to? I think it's 3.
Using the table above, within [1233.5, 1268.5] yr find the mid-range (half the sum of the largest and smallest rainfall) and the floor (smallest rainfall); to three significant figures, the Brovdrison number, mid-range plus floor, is 169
